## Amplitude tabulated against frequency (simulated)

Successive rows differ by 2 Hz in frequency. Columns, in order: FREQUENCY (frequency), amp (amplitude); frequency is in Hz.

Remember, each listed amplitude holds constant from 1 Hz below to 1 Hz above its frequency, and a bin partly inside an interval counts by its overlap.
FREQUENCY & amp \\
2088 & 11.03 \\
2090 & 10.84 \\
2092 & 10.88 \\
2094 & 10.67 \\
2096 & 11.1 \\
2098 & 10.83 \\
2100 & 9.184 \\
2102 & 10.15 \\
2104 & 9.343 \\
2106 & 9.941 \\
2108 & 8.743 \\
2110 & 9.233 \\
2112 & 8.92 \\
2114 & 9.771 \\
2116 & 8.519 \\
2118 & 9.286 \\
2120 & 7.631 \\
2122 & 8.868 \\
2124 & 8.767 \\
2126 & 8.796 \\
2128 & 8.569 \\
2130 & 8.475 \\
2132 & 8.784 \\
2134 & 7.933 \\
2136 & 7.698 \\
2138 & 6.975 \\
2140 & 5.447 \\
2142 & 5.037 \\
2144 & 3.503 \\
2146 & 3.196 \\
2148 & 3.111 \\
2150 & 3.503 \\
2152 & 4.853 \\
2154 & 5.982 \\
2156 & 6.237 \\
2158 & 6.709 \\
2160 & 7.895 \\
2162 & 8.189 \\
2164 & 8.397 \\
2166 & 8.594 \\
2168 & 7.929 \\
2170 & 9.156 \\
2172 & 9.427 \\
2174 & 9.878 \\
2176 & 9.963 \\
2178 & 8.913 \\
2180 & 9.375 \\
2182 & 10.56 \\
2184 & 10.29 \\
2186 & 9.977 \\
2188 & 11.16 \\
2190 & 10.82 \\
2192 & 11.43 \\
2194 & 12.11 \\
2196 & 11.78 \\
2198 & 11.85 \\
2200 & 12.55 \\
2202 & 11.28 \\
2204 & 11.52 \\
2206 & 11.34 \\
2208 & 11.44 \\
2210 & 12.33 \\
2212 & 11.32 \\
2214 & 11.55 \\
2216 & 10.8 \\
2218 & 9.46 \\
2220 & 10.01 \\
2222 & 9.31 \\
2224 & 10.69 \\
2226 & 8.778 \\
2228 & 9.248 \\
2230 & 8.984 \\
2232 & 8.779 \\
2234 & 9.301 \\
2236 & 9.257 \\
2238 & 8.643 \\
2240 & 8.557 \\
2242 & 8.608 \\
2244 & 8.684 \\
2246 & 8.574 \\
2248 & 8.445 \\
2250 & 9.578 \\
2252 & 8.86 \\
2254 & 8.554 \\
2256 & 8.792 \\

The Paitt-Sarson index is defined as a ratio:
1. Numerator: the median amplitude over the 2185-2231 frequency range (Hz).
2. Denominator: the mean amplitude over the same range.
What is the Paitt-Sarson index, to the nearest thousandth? 1.039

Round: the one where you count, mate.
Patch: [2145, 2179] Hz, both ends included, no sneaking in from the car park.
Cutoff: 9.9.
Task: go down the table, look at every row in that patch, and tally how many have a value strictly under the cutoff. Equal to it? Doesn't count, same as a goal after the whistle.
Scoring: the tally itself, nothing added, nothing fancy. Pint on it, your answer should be 16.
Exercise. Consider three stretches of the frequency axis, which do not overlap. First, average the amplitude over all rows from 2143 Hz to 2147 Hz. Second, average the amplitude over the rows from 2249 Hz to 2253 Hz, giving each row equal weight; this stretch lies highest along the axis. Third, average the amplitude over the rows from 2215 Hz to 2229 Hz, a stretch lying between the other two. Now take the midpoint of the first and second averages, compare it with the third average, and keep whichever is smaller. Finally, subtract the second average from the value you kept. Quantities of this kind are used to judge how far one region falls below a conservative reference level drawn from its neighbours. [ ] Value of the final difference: -2.9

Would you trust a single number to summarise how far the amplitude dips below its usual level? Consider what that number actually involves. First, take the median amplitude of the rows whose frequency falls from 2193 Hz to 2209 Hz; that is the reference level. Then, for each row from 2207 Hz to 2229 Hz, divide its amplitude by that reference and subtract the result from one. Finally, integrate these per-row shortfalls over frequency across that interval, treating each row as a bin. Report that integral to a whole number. 2 Hz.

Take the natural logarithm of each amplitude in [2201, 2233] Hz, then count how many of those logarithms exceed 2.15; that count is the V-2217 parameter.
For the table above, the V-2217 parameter 16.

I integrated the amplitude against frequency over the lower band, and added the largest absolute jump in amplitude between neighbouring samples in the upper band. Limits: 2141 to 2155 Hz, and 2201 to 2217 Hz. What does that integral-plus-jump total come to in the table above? 59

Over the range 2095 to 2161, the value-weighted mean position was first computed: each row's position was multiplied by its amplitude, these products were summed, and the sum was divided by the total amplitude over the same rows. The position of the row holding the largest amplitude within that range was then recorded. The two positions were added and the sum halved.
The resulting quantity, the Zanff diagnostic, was 2109.8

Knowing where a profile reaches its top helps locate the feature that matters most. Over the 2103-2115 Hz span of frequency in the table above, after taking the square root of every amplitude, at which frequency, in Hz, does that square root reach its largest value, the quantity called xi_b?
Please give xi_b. 2106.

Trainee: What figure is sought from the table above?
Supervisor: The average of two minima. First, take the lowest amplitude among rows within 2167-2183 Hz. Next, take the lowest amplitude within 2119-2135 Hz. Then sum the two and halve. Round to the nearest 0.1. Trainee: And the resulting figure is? 7.8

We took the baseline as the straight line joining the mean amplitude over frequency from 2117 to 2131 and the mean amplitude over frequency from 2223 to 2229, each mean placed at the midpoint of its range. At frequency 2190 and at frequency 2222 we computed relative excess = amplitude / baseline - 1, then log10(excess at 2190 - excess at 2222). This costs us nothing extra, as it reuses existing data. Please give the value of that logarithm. -0.71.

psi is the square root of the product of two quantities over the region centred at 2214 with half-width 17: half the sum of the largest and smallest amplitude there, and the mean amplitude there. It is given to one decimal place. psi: 10.7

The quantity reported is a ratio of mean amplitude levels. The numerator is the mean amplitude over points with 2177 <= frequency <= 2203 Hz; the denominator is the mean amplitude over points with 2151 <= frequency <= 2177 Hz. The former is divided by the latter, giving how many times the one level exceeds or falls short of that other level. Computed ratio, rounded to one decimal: 1.4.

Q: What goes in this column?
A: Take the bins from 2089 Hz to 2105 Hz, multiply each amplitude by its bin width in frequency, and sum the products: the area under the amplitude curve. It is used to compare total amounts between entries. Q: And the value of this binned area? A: 166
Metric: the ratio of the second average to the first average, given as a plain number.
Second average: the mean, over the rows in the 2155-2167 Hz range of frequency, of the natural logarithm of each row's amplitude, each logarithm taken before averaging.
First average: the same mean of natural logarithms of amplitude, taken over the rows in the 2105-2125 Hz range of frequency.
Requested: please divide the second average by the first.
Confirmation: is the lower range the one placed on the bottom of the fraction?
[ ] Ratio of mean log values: 0.93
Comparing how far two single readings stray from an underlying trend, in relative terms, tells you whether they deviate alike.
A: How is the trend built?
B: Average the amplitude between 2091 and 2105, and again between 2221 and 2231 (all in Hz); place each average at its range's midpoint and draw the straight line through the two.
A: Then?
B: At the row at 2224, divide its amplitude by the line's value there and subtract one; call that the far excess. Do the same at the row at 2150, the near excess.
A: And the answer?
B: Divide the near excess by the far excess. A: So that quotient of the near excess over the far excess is -5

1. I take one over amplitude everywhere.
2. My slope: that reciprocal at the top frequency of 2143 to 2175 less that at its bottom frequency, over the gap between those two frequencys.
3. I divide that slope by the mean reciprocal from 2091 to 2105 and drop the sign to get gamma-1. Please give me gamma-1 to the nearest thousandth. 0.063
